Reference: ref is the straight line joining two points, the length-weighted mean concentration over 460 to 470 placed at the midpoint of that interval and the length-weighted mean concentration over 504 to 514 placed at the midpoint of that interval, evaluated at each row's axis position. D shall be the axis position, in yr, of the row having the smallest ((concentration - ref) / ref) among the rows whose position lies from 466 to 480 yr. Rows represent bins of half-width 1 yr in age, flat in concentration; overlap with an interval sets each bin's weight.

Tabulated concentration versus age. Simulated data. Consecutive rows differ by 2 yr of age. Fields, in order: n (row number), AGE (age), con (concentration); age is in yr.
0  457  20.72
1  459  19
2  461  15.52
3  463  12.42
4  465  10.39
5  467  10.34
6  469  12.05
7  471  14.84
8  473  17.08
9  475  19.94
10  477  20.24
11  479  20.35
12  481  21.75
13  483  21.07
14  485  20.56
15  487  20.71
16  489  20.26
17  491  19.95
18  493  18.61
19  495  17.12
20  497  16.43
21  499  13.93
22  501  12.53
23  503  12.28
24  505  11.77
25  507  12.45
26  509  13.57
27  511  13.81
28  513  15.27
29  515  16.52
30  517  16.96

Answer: 467 yr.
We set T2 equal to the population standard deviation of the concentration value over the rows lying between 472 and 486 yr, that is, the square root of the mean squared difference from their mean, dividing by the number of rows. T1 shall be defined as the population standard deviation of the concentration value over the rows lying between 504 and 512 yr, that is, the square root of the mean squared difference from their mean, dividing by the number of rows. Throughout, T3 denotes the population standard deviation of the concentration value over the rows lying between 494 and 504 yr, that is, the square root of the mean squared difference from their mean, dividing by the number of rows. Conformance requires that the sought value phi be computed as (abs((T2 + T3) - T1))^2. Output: 6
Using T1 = 0.8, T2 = 1.4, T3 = 2.0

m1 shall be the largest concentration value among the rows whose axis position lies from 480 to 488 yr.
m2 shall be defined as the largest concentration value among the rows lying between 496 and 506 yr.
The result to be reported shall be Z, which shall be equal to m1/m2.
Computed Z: 1.32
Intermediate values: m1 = 21.75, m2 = 16.43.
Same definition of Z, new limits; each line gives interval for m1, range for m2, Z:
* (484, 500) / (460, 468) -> 1.33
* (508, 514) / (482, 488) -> 0.72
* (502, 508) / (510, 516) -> 0.75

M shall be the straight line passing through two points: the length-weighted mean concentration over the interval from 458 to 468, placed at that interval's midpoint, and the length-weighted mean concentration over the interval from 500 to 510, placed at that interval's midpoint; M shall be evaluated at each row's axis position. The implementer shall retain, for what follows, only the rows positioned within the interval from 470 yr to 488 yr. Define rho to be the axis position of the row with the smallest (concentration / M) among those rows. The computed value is 471 yr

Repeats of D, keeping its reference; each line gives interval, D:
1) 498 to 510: 505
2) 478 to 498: 497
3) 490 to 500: 499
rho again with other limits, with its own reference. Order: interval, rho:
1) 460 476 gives 467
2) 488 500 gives 499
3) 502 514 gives 505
